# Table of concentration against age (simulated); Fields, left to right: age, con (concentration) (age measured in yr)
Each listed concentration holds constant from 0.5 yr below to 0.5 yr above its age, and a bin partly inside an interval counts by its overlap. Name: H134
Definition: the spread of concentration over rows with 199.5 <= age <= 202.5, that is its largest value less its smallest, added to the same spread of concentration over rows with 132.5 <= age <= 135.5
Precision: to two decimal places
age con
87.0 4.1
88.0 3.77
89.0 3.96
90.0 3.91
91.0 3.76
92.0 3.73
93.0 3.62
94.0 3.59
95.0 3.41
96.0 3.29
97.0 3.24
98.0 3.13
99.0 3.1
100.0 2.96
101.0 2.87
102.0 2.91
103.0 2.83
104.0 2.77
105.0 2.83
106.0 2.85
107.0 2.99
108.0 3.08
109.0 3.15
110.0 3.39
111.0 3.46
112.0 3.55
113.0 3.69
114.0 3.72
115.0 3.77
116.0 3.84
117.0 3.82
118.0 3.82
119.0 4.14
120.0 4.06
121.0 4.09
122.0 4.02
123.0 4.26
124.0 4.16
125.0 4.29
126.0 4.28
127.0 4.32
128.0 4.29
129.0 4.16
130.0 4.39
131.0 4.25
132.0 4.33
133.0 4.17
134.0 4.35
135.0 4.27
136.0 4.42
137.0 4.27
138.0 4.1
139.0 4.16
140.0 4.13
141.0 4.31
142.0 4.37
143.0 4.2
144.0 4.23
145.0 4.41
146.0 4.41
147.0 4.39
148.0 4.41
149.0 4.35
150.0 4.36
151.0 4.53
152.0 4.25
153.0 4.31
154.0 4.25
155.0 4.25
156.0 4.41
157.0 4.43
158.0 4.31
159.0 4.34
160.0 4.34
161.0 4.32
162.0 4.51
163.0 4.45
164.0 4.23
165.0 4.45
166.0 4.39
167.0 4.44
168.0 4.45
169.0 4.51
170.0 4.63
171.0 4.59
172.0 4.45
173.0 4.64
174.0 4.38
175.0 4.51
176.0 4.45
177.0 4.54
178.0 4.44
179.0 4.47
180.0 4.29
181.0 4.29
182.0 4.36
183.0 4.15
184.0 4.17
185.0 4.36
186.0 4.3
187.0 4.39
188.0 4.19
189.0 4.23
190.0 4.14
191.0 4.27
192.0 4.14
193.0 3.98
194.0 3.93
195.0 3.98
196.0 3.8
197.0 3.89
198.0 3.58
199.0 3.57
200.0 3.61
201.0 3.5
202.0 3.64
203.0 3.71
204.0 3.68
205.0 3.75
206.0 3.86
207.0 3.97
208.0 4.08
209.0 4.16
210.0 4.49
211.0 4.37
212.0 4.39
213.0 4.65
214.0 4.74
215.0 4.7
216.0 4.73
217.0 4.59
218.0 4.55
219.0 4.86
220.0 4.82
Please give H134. 0.32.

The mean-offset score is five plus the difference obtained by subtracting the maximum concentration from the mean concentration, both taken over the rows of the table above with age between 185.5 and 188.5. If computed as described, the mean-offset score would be 4.90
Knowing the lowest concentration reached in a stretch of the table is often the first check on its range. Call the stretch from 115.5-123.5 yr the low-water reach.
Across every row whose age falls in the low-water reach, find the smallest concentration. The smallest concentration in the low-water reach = 3.82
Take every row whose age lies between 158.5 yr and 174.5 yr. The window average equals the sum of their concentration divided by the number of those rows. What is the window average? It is 4.4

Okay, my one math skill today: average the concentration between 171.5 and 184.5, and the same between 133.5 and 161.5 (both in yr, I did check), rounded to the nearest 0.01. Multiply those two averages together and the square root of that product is 4.36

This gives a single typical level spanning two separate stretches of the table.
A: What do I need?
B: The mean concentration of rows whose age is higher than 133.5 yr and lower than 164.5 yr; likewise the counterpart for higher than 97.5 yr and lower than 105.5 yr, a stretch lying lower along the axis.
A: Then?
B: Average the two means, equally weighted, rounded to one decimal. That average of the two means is 3.6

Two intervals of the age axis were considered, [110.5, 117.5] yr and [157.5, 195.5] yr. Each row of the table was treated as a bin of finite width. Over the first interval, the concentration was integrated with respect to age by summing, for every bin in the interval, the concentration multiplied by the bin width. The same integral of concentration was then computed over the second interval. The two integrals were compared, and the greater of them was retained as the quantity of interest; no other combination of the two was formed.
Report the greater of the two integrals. 165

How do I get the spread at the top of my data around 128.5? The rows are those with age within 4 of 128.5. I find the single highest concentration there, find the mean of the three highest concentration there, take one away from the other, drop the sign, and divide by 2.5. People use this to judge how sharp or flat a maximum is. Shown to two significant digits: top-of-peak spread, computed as 0.017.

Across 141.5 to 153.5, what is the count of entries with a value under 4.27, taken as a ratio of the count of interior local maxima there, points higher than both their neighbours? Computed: 1.5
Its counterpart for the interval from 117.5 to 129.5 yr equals 1.6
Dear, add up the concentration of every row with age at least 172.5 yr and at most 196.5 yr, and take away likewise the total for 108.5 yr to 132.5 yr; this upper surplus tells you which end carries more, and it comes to 7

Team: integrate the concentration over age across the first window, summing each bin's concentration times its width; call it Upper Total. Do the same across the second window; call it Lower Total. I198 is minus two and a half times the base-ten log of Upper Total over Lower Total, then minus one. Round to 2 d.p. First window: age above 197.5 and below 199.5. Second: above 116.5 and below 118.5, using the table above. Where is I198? -0.93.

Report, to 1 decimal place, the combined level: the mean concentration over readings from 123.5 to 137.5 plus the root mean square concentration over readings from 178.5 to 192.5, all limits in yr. 8.6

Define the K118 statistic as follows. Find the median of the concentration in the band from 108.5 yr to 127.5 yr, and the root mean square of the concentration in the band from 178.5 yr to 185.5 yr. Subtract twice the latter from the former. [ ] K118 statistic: -4.8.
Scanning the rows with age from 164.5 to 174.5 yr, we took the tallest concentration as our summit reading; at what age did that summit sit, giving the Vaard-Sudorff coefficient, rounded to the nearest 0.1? 173.0 yr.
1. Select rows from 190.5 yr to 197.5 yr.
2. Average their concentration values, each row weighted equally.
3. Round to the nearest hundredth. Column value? 4.00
